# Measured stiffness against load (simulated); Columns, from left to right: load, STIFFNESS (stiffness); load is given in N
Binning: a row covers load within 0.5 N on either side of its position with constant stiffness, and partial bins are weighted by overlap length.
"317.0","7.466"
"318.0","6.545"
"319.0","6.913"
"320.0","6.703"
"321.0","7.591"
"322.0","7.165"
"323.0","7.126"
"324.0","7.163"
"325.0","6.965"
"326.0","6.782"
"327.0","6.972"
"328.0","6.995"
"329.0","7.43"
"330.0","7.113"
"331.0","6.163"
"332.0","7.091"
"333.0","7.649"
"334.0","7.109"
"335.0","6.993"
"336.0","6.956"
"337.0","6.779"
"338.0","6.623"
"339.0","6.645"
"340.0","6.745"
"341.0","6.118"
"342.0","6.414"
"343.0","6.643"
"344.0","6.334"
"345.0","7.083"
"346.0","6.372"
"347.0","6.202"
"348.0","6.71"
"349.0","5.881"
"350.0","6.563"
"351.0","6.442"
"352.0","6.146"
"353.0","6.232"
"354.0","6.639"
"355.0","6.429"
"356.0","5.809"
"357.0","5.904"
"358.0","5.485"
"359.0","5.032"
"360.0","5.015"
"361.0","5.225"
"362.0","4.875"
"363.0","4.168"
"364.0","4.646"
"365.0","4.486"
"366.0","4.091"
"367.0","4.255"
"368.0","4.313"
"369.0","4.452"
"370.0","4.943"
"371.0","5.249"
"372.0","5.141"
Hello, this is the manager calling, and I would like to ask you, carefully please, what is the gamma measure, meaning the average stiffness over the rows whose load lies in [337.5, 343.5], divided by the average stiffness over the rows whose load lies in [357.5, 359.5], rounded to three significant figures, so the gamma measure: 1.24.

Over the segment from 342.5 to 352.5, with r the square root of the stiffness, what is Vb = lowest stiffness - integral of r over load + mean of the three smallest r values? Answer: -17.0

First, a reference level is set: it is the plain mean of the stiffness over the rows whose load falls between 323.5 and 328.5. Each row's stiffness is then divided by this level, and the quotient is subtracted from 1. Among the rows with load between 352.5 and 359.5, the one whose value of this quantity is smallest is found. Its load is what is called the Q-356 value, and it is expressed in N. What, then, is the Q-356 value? 354.0 N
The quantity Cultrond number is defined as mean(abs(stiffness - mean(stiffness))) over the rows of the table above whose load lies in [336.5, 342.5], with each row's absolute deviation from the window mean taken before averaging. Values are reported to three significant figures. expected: 0.192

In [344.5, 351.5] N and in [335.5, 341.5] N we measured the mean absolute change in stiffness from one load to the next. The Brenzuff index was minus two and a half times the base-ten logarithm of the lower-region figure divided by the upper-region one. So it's 0.9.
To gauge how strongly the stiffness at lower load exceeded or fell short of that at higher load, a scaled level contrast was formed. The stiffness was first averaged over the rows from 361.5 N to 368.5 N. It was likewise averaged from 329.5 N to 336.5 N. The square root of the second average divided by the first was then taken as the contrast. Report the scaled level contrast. 1.26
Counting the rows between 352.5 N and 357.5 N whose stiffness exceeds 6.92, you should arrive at 0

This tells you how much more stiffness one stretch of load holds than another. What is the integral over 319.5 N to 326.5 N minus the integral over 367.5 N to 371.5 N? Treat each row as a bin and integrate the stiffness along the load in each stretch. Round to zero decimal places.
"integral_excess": 31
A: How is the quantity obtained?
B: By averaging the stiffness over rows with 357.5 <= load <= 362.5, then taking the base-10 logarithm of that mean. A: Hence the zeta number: 0.71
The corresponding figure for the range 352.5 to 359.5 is 0.77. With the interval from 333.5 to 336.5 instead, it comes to 0.85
